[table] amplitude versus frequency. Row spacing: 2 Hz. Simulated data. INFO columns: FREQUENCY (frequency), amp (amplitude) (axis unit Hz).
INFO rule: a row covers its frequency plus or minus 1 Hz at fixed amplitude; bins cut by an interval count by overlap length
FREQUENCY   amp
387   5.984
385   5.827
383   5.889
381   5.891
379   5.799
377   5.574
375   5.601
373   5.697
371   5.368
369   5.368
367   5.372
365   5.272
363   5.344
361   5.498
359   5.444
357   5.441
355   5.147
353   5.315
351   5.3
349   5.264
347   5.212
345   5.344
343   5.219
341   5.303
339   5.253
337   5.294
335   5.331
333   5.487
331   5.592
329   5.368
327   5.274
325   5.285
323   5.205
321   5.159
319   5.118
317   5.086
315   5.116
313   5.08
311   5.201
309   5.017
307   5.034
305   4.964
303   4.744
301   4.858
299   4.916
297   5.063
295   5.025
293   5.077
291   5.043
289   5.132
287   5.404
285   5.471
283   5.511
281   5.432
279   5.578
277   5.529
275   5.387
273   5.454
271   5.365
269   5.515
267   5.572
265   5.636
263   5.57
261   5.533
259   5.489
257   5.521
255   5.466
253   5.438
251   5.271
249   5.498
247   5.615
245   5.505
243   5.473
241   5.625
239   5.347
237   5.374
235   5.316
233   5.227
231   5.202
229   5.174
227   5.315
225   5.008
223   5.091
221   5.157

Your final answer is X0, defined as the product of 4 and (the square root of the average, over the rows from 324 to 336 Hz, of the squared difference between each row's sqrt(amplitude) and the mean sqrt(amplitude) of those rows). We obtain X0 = 0.098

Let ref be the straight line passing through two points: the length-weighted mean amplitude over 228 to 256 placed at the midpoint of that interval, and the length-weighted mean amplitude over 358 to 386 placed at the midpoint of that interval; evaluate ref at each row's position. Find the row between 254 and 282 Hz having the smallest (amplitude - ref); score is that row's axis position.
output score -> 271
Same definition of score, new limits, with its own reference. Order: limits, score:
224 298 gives 295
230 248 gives 231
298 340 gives 303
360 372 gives 365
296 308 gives 303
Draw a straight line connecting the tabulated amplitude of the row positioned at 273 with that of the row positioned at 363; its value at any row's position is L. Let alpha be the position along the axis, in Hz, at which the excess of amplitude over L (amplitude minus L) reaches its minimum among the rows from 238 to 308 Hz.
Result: 303 Hz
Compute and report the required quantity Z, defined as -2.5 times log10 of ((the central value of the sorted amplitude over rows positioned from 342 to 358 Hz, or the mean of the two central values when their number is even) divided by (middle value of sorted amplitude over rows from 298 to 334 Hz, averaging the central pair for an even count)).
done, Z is -0.03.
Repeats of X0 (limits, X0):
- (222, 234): 0.086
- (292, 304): 0.108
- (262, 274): 0.076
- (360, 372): 0.057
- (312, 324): 0.038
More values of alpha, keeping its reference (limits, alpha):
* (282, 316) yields 303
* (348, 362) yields 355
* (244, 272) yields 251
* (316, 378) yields 317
